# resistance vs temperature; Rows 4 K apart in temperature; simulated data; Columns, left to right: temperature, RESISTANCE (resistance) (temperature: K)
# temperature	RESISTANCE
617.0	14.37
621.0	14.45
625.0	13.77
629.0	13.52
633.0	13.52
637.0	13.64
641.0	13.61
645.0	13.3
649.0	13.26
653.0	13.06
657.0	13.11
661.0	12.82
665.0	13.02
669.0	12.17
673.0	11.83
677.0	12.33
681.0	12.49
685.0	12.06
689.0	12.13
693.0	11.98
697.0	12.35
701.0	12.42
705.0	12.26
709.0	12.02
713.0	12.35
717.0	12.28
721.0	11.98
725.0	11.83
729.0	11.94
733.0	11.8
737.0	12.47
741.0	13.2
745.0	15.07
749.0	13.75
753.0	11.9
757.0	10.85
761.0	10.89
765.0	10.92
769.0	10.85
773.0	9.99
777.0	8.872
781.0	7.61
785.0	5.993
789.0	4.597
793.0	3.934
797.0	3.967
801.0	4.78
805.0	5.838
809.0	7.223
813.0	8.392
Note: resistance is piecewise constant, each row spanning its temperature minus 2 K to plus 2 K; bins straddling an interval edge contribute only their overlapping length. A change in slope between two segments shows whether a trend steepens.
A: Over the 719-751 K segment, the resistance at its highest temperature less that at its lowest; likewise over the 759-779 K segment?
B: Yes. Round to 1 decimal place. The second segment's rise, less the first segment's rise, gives -3.8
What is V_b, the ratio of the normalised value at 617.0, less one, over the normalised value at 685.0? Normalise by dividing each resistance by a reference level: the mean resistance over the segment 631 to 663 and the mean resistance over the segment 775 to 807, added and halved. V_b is 0.40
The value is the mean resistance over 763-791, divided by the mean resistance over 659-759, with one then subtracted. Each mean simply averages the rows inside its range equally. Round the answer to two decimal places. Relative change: -0.32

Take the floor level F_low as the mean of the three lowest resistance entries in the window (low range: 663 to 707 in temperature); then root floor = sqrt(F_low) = 3.46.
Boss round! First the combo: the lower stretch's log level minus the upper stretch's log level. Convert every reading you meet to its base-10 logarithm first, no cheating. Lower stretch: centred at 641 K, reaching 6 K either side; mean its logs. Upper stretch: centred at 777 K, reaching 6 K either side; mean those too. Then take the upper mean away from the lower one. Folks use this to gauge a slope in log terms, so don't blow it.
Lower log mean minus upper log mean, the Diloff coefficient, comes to 0.19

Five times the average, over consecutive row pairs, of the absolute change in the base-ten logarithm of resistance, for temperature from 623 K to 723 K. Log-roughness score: 0.04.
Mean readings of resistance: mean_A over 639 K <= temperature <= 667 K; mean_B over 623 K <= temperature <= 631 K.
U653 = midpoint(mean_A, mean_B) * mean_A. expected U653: 177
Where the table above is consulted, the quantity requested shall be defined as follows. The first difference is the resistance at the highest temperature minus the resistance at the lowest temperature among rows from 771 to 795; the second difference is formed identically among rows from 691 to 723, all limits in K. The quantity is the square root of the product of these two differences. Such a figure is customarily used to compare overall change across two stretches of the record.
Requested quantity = 0.0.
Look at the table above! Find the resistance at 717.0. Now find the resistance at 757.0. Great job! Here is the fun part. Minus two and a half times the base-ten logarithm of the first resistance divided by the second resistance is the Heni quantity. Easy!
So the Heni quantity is -0.13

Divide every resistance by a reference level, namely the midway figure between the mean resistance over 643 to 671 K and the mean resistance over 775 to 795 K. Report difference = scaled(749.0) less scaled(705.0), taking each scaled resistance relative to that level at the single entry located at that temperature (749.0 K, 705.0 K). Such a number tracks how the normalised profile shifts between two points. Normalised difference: 0.16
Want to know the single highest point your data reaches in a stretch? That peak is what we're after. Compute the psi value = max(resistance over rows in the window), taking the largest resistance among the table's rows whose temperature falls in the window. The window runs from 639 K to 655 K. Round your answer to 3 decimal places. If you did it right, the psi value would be 13.610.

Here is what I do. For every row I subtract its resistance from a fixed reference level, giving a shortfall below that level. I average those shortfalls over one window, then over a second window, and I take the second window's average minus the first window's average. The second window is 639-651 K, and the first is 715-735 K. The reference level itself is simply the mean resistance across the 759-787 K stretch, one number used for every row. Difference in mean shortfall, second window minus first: -1.4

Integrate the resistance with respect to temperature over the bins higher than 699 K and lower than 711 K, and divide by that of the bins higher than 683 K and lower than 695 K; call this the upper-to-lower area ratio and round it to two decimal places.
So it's 1.01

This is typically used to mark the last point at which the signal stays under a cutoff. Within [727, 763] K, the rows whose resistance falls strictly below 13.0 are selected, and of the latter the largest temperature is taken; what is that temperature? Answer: 761.0 K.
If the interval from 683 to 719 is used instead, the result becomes 717.0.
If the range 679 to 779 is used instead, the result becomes 777.0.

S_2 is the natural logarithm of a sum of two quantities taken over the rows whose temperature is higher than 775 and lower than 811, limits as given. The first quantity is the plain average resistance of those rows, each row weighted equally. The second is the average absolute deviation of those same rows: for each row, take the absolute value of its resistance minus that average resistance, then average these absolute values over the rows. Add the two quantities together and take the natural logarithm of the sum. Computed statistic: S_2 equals 1.98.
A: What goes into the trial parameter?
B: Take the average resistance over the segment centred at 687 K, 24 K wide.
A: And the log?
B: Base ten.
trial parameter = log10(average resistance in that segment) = 1.09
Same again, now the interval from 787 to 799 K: 0.62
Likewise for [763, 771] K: 1.04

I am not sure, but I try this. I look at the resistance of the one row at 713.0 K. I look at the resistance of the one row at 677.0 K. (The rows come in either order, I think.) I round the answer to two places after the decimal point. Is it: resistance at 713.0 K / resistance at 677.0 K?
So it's 1.00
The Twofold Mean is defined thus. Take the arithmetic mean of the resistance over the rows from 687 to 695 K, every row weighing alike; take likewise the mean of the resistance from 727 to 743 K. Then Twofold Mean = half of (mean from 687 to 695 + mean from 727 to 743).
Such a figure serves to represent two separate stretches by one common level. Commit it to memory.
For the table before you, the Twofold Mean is 12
